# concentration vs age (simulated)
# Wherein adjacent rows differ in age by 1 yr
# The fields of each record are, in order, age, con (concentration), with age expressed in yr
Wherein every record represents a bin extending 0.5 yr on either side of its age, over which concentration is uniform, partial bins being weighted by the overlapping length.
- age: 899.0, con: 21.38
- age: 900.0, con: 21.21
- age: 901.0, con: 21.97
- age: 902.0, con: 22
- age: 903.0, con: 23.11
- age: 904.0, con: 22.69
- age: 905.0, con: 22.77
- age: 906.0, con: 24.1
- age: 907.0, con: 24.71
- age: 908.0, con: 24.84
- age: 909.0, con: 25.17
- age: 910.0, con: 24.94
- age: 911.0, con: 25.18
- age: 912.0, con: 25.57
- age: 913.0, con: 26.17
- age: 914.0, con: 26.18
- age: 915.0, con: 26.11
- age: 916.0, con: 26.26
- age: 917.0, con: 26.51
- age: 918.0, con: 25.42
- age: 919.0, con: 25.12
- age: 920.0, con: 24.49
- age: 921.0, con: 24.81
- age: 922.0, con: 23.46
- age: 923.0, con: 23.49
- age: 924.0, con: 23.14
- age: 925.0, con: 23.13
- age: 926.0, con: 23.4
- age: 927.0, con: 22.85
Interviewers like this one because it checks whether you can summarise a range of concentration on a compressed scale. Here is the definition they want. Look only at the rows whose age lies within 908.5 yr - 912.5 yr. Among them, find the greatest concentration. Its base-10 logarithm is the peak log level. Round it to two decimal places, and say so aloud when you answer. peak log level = 1.41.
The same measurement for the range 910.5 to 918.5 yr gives 1.42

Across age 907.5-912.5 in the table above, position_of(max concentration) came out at 912.0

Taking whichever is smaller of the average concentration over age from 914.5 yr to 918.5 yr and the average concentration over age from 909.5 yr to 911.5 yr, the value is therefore 25.1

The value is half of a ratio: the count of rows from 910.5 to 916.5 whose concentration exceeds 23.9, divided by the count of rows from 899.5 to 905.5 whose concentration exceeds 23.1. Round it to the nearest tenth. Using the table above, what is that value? 3.0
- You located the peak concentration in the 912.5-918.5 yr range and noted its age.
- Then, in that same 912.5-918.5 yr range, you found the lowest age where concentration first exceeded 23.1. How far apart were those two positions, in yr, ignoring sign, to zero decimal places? 4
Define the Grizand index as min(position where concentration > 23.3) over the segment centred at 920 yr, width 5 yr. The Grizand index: 918.0 yr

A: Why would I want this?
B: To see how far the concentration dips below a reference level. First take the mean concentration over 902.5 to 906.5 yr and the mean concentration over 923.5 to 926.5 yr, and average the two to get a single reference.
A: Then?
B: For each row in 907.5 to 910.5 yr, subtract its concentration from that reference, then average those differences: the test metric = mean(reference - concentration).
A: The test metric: -1.8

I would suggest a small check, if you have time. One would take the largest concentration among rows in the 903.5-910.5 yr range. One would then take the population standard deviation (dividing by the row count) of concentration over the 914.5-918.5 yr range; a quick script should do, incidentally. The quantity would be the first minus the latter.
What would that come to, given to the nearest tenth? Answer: 24.8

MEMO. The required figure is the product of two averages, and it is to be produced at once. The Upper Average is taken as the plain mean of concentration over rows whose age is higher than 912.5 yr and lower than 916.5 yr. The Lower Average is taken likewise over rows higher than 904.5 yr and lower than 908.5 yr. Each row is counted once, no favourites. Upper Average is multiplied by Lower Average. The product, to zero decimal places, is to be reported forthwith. 631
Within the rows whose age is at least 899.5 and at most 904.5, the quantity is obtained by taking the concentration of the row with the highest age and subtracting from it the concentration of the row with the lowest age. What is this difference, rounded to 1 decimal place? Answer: 1.5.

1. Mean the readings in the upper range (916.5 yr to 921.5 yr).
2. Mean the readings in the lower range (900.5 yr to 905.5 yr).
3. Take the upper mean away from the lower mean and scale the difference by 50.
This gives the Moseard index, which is -138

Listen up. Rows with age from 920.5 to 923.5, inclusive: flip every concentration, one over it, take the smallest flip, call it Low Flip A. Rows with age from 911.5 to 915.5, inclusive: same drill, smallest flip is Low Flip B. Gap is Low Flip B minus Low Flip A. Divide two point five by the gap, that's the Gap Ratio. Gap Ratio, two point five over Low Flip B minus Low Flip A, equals -1185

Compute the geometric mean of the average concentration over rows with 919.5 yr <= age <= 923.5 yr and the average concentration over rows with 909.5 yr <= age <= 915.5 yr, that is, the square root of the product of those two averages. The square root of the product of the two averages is 24.9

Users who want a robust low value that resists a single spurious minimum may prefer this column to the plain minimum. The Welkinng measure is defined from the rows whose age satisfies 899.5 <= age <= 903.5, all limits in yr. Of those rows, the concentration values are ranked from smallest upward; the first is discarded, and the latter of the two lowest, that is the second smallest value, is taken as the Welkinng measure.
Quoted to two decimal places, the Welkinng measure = 21.97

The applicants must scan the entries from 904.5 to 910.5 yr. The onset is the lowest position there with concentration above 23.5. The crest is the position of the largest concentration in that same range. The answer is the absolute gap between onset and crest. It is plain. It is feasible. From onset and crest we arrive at 3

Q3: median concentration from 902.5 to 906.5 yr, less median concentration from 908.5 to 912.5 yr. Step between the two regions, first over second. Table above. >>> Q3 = -2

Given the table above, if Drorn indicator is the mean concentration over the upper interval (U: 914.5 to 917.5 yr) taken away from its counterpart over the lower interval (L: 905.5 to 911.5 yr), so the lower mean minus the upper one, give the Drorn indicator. -1.5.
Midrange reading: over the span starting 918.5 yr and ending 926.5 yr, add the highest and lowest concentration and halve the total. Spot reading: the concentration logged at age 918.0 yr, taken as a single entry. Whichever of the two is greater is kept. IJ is 25.4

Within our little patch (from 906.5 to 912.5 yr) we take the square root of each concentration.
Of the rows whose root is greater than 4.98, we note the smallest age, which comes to 908.0 yr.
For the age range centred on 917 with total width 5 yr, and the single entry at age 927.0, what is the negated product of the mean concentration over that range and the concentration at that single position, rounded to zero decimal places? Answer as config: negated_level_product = -591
